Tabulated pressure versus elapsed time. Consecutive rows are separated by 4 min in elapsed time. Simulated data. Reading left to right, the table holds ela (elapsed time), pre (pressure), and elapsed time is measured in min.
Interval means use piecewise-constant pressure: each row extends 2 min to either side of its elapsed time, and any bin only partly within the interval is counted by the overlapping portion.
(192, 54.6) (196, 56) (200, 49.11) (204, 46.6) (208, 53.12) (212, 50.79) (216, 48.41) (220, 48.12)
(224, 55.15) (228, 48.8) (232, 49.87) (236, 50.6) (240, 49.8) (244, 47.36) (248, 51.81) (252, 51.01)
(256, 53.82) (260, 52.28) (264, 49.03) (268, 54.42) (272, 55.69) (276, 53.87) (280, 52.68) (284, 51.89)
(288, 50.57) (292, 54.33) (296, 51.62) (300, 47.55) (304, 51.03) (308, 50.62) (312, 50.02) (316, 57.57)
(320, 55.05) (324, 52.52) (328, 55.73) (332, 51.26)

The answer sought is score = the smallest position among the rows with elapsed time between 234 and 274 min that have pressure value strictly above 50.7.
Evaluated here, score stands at 248 min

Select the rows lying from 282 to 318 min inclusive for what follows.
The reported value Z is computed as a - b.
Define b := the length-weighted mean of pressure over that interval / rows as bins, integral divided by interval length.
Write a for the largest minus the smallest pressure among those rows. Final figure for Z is -41.7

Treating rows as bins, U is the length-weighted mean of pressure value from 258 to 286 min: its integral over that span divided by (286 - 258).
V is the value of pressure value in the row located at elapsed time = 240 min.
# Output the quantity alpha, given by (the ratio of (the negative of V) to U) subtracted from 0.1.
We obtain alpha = 1.04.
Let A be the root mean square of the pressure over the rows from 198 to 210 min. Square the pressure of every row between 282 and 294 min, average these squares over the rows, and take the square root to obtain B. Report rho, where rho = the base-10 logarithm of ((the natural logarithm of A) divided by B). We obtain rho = -1.13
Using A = 49.7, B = 52.3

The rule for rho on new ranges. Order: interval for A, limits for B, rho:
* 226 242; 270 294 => -1.13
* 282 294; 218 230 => -1.11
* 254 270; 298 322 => -1.12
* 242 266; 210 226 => -1.11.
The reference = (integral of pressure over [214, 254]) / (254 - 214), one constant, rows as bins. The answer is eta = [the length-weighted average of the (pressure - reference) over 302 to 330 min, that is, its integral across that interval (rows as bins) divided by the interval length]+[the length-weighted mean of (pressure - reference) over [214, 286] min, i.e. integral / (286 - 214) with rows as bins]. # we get 4.4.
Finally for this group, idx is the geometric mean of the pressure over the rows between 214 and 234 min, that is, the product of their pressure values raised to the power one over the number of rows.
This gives 50.0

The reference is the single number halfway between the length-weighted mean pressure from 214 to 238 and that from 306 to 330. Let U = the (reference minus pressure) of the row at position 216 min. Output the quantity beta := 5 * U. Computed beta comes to 17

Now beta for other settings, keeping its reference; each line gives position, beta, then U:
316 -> -28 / -6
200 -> 14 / 3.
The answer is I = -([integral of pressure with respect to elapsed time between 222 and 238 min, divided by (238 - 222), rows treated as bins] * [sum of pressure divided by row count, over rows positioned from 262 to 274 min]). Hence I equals -2711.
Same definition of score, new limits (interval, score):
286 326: 292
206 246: 208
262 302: 268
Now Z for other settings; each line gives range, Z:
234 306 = -43.3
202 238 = -41.6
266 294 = -48.2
